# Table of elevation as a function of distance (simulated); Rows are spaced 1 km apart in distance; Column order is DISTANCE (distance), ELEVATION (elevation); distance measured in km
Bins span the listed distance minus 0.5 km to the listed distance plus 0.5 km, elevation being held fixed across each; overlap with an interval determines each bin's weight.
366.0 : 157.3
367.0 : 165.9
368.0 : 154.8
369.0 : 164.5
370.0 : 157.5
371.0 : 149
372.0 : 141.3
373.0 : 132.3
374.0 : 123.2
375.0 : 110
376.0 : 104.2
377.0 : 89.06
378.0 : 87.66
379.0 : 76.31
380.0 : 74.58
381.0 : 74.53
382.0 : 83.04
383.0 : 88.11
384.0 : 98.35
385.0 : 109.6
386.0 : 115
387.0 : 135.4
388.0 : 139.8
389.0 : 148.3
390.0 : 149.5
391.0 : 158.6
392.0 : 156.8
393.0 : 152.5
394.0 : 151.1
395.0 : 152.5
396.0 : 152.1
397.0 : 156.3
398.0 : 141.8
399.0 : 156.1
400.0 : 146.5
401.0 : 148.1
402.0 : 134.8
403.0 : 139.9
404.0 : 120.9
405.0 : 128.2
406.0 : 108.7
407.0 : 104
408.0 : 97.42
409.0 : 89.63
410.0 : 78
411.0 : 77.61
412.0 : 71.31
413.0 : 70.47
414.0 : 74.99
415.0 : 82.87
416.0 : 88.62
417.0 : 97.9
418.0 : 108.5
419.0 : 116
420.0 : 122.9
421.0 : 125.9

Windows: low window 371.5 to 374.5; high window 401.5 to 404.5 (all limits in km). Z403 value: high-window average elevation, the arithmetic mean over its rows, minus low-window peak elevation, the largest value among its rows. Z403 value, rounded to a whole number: -9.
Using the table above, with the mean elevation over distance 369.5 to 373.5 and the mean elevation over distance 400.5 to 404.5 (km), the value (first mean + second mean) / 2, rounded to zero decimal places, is 140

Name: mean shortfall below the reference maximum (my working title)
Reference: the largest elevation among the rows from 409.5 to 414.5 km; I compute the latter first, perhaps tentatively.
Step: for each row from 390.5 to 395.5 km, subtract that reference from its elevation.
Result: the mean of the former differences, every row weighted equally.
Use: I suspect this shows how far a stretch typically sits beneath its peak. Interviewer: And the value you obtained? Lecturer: 76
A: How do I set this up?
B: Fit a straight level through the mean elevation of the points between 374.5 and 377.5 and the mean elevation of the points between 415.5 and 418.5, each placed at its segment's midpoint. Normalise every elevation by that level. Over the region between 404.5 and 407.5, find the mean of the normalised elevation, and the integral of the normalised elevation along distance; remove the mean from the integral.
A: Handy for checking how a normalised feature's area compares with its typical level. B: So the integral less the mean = 2.3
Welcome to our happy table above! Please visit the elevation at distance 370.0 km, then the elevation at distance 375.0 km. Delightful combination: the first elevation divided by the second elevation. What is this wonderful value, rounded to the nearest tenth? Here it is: 1.4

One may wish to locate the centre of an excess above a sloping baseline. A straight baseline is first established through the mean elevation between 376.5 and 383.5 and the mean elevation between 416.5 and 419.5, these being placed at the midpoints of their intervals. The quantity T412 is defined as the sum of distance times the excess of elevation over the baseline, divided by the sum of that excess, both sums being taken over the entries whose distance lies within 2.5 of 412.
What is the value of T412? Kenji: 412.1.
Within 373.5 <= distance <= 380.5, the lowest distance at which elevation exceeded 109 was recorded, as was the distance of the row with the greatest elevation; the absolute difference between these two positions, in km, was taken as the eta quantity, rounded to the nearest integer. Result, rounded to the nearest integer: 0 km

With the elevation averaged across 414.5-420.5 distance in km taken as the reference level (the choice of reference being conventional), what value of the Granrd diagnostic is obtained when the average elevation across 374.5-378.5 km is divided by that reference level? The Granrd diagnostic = 0.95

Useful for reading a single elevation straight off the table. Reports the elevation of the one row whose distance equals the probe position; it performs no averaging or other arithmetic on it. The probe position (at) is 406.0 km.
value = 108.7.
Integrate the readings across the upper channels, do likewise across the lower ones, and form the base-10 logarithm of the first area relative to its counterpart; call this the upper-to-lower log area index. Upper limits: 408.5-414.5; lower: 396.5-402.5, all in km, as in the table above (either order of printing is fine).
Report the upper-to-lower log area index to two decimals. -0.28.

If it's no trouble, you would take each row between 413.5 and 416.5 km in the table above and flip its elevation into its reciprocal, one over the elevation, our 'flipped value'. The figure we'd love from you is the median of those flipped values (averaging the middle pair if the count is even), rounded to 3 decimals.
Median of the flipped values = 0.012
